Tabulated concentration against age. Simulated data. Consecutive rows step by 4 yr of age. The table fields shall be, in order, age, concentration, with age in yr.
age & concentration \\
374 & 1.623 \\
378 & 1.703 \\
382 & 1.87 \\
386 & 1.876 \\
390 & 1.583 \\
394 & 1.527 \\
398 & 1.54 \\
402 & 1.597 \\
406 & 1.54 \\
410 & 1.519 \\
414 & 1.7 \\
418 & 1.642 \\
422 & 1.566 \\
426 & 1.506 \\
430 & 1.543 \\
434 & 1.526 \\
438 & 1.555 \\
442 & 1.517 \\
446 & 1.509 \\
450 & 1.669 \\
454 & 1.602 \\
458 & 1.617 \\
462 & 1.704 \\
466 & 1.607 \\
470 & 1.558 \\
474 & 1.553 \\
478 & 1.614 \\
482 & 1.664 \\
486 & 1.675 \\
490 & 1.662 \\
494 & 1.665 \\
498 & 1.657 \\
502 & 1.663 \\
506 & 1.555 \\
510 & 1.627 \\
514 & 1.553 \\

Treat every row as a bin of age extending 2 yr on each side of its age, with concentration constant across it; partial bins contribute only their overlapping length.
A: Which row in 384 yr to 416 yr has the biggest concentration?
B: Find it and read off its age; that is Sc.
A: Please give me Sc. 386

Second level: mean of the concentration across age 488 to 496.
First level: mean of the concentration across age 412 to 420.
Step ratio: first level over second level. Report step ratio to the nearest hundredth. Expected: 1.00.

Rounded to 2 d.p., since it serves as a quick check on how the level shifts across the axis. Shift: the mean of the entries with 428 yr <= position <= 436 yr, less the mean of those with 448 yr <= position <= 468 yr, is -0.11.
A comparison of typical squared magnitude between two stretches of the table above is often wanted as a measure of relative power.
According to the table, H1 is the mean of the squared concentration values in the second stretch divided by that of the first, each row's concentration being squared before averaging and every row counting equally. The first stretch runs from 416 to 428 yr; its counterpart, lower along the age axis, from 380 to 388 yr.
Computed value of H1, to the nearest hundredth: 1.42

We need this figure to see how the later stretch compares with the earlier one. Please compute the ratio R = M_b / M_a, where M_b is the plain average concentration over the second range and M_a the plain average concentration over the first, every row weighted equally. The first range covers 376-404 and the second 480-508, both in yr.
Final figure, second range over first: 0.99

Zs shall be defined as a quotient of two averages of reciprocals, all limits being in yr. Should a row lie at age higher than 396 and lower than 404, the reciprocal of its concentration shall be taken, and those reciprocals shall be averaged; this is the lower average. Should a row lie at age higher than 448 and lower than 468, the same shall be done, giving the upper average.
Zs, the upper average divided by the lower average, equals 0.96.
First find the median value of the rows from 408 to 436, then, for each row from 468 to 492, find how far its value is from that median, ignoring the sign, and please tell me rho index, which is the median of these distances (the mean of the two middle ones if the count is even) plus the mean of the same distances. 0.17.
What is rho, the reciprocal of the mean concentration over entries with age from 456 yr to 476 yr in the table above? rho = 0.622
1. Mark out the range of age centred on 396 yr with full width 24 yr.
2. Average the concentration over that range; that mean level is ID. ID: 1.61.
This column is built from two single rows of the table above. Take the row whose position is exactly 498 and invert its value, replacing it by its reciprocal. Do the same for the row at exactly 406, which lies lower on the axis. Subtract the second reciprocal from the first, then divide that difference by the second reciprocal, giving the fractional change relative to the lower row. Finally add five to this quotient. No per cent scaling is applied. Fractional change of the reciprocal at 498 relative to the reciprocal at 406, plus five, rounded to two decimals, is 4.93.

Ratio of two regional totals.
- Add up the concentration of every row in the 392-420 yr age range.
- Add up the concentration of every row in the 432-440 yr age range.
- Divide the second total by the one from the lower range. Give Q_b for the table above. 0.3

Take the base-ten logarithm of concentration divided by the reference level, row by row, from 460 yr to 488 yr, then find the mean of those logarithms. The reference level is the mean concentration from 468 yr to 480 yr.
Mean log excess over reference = 0.013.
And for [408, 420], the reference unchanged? 0.012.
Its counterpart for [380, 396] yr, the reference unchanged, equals 0.035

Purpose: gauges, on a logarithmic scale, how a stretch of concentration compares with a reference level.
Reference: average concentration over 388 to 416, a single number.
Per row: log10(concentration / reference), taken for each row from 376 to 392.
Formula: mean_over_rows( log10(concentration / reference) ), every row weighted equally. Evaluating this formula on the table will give 0.047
